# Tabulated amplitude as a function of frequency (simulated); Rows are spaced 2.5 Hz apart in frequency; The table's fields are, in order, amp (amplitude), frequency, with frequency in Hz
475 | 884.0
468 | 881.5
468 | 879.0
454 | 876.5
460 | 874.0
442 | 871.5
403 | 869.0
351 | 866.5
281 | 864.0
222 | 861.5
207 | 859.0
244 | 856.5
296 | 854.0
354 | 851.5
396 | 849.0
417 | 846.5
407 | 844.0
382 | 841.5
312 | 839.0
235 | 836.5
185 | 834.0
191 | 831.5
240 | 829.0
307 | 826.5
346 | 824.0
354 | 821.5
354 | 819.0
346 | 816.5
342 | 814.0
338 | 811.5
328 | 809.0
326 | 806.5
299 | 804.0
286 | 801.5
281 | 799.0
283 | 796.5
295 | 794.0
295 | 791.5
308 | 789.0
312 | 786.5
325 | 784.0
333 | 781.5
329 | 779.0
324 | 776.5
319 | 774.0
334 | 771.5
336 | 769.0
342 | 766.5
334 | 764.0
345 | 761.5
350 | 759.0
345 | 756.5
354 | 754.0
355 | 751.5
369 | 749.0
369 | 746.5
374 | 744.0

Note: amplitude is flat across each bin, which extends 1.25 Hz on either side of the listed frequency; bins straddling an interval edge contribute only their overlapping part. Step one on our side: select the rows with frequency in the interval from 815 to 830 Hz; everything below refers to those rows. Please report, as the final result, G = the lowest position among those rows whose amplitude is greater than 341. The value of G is 816.5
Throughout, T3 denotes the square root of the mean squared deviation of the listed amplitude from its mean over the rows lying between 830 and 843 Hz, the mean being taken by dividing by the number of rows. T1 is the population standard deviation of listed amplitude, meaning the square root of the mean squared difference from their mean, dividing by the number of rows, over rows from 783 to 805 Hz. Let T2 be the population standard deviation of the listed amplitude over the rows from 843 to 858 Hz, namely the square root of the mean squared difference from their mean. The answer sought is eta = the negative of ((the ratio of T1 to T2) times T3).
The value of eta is -16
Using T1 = 14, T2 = 63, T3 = 75.6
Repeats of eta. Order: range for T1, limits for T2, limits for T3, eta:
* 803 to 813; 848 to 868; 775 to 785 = -1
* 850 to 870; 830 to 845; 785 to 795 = -6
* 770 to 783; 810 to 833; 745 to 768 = -1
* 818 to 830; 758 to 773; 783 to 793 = -78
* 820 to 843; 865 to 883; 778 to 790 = -17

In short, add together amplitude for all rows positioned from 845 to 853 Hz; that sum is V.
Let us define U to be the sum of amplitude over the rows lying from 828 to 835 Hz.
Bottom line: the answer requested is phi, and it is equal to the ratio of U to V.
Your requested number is 0.5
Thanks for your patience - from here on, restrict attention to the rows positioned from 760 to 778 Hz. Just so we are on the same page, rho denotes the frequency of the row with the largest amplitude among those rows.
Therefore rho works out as 761.5 Hz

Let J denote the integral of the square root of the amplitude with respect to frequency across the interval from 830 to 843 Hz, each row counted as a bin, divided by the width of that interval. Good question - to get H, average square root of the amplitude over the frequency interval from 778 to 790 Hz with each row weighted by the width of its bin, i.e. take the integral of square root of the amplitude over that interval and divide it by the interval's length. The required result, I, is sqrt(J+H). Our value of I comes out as 5.83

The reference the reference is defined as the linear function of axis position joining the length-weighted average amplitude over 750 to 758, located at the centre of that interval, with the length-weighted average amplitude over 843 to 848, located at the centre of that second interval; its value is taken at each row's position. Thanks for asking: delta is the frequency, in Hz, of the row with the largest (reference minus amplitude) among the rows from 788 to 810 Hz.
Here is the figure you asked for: 799.0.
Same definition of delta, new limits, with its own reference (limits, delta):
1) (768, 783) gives 774.0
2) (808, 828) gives 826.5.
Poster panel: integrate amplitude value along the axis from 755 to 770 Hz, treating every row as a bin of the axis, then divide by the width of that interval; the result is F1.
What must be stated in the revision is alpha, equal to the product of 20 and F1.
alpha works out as 6846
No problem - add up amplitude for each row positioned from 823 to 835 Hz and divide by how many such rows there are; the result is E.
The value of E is 254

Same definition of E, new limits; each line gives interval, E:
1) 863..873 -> 369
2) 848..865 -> 286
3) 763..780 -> 331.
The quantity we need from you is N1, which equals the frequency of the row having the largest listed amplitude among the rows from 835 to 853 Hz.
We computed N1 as 846.5 Hz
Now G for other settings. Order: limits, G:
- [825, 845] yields 841.5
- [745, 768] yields 746.5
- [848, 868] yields 849.0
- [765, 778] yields 766.5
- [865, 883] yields 866.5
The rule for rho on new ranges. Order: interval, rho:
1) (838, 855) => 846.5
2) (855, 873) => 871.5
